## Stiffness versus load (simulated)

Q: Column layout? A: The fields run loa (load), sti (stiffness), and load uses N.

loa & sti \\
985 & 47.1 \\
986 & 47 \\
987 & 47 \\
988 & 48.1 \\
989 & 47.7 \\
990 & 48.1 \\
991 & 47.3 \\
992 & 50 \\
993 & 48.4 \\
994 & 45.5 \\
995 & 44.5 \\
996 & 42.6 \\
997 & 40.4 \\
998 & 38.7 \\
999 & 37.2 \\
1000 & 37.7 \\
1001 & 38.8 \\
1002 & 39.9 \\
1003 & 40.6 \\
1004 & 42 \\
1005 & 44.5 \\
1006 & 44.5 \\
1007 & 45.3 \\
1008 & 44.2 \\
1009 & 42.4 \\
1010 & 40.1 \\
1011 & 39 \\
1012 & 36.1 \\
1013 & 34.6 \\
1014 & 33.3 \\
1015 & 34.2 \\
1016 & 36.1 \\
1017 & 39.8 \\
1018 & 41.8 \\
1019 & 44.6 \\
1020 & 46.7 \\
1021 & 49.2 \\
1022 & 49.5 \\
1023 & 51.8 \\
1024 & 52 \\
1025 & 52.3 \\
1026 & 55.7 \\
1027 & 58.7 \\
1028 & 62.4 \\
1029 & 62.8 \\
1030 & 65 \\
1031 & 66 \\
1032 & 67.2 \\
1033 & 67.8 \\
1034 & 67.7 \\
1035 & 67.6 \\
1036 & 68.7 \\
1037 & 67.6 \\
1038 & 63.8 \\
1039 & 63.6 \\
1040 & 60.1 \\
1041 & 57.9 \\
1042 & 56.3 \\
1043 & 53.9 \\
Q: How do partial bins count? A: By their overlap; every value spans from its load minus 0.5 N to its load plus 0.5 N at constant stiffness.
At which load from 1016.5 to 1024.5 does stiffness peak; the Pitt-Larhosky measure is 1024 N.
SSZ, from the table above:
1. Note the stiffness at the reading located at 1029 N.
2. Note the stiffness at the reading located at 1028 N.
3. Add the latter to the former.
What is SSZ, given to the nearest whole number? 125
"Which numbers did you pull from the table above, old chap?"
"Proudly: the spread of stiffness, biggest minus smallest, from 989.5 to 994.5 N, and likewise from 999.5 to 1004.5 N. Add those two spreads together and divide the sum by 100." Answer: 0.088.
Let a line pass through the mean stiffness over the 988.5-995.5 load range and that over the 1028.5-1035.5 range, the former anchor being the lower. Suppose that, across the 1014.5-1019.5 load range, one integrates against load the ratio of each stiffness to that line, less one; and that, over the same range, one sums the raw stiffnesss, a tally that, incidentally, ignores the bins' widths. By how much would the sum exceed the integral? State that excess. 198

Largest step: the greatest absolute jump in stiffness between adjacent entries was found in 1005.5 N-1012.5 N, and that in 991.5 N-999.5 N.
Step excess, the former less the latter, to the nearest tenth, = 0.0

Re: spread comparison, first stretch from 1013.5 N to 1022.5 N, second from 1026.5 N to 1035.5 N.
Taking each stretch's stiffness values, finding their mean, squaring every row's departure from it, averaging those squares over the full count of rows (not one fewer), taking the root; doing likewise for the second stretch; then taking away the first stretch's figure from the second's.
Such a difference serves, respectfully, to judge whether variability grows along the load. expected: -2.9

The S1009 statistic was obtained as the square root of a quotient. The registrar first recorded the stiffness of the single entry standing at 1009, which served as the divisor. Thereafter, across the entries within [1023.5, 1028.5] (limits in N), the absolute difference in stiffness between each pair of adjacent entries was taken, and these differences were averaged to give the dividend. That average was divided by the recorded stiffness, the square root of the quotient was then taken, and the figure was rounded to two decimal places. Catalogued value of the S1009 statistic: 0.25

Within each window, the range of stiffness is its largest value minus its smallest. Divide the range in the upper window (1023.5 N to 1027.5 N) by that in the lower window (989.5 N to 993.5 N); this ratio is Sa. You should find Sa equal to 2.5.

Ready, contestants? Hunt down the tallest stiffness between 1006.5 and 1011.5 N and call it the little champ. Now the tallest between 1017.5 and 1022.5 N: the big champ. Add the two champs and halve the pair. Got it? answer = 47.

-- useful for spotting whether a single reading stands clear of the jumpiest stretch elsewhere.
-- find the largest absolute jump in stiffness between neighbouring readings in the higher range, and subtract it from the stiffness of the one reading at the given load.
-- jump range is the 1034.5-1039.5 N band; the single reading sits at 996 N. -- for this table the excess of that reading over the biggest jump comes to 38.8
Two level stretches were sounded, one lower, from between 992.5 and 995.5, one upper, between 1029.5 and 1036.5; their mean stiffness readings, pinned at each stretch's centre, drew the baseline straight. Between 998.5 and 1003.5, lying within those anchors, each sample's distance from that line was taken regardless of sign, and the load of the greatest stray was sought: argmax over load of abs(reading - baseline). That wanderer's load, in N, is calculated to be 1000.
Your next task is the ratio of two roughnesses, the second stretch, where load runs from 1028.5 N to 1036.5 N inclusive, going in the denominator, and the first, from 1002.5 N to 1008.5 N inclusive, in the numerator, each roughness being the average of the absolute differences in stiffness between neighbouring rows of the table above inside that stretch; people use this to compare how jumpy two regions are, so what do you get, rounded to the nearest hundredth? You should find 1.29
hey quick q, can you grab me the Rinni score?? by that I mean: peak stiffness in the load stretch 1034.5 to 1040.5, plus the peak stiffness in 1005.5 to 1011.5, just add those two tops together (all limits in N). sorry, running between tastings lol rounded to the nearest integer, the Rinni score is 114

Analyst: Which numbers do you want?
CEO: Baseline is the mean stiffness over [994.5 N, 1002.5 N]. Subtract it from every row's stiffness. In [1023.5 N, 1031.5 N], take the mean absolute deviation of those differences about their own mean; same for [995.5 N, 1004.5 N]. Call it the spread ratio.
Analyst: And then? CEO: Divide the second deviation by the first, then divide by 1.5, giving 0.21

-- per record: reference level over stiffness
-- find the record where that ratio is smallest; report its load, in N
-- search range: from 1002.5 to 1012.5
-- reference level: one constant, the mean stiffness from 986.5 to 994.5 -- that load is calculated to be 1007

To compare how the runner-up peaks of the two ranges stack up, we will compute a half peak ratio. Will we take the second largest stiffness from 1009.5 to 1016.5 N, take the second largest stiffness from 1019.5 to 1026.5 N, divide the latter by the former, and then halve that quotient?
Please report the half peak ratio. 0.67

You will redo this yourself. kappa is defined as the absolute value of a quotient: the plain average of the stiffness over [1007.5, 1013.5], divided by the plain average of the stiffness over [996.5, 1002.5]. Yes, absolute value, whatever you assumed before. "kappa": 1.0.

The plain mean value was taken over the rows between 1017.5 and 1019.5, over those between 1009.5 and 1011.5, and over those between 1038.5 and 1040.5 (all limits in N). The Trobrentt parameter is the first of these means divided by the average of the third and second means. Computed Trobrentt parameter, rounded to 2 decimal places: 0.85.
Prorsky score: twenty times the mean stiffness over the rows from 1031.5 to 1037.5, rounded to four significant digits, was 1355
